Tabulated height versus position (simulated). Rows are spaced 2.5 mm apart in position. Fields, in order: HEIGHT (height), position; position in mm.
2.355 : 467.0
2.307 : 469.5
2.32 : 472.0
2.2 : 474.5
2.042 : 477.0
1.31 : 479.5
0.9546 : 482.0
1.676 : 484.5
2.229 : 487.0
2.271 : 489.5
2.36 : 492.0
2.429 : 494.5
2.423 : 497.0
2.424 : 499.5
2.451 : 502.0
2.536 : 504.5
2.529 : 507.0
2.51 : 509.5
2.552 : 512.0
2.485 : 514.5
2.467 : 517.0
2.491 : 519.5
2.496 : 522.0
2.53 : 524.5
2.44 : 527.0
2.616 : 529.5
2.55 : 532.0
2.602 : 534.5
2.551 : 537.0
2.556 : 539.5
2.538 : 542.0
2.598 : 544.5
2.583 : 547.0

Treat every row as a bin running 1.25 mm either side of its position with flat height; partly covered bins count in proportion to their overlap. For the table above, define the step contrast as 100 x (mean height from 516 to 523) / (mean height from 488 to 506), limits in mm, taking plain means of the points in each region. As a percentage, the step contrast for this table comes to 103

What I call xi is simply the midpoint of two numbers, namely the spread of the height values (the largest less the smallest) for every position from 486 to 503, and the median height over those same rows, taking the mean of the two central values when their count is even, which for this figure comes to 1.32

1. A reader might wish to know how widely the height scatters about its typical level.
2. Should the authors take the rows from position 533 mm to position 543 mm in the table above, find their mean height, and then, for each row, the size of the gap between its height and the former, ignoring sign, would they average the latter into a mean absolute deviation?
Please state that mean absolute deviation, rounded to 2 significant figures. 0.020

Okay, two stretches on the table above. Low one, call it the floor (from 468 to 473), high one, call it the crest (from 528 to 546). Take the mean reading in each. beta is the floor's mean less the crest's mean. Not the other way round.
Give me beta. -0.26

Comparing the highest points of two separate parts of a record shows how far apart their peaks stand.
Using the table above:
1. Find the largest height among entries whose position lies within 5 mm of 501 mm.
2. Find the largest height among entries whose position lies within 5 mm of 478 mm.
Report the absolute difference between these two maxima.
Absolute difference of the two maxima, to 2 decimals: 0.34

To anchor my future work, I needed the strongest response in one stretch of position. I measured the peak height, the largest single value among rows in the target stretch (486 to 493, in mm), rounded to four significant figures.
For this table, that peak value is 2.360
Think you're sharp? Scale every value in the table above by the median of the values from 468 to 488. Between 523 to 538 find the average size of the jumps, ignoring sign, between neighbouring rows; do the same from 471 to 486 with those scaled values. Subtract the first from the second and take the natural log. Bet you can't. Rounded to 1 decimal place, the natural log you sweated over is -1.9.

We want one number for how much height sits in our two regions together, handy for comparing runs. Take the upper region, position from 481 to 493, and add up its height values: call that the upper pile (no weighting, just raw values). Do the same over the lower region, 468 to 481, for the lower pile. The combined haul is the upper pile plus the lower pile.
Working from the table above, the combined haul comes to 19.7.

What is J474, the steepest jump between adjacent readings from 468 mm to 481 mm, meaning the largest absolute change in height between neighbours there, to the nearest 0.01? 0.73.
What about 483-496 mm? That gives 0.55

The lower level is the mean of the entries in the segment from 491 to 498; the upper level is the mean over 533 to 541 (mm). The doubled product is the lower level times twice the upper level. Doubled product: 12.35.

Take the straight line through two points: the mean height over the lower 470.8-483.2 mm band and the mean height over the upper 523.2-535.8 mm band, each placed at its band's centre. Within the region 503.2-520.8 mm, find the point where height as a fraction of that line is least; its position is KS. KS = 519.5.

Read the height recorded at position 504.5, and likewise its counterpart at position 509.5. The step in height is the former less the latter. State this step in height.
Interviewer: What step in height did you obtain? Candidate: 0.026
